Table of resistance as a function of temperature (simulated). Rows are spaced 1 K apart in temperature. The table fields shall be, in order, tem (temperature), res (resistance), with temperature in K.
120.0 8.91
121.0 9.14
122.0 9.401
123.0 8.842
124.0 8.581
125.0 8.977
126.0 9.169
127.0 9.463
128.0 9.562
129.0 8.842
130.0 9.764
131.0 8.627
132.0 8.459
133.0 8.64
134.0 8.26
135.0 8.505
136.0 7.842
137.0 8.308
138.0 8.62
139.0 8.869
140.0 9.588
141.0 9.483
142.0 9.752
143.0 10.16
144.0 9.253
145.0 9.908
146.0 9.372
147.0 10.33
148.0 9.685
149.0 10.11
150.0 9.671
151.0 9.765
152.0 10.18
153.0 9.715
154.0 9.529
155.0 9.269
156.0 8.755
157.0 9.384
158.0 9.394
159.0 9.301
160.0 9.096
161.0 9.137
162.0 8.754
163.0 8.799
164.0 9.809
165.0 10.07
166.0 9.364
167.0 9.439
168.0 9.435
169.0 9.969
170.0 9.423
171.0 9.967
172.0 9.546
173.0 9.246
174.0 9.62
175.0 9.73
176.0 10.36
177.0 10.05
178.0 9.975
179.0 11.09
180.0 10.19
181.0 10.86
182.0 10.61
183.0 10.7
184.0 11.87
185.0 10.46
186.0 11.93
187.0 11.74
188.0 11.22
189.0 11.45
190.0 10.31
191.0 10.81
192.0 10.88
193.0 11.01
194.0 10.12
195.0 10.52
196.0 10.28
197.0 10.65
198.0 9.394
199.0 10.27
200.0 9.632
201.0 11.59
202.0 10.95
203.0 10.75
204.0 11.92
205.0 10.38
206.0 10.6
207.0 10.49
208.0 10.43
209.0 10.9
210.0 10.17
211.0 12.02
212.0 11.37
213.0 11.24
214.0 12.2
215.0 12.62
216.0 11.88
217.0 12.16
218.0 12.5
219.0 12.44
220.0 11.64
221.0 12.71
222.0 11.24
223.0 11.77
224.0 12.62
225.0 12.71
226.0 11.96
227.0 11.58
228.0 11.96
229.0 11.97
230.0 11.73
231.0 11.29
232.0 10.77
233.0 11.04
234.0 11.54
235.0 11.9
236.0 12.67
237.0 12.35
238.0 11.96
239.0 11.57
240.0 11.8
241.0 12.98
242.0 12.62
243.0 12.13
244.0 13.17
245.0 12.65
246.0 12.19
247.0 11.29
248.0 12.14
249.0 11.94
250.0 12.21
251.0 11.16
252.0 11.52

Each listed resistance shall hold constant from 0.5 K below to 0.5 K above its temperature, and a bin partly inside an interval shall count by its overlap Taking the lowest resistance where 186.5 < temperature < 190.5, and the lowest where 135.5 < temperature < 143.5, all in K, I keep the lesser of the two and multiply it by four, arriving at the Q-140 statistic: 31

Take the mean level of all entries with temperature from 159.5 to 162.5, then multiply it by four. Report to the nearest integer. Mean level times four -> 36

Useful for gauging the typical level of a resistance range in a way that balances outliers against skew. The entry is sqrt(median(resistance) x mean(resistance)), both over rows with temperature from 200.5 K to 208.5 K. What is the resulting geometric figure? 10.8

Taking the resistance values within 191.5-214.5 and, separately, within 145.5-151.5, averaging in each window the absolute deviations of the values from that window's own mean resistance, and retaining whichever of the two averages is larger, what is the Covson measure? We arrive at 0.55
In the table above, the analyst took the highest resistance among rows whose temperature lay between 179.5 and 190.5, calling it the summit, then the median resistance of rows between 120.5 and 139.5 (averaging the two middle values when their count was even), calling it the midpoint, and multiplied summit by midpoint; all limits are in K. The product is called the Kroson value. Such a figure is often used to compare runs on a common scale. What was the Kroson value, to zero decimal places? 105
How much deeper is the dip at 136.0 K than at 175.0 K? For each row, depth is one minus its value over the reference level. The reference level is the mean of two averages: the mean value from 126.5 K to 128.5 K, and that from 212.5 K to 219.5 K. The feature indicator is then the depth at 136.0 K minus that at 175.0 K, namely 0.17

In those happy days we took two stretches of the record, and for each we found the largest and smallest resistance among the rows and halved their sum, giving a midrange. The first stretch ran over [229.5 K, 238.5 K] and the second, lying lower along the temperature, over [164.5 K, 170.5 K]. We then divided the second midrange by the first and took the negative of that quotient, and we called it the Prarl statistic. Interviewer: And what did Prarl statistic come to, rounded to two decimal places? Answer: -0.83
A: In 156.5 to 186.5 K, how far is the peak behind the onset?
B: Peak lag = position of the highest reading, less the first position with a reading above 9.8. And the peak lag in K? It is 22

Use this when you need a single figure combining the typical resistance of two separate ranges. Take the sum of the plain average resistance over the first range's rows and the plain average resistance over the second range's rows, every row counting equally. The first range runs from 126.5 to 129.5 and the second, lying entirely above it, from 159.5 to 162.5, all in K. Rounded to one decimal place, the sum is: 18.3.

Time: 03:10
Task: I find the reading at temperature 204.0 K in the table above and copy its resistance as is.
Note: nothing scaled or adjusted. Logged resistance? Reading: 11.92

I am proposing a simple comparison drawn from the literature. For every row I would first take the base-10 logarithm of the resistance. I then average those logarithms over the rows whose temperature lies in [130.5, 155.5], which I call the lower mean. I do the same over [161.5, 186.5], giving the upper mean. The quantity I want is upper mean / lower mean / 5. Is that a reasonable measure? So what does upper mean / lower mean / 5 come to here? 0.207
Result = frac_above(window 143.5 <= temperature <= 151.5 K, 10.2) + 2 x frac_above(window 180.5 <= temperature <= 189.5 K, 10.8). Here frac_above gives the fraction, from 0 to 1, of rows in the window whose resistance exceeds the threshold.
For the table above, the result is 1.5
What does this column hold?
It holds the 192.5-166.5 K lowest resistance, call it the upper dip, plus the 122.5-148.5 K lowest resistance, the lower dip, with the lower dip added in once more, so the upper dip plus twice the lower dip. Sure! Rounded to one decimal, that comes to 24.9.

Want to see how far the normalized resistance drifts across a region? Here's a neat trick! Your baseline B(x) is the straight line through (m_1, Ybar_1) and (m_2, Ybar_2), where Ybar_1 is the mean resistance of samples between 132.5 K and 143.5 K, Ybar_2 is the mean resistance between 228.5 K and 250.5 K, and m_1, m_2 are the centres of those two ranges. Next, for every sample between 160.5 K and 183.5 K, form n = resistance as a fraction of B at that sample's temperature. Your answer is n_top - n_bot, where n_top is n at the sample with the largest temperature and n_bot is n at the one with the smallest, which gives 0.09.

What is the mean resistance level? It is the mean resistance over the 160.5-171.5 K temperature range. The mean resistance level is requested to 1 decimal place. 9.5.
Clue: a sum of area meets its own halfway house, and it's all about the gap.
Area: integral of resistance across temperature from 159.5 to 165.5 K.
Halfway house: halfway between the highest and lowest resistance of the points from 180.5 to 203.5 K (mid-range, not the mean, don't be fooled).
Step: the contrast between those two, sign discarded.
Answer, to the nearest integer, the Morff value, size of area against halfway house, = 45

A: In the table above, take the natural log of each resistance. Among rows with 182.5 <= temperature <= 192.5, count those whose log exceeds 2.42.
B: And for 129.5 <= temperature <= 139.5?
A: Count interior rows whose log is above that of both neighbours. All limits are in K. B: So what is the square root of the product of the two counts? 2.8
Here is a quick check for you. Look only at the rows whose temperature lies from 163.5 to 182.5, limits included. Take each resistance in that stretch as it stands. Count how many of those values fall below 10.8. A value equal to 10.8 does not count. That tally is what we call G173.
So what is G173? 17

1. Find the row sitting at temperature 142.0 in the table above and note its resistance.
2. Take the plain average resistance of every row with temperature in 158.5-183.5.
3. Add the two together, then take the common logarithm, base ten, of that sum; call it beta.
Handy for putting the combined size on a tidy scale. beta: 1.29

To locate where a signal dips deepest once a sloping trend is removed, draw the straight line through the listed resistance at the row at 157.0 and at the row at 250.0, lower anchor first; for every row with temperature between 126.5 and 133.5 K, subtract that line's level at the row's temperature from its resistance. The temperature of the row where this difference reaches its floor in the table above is 132.0 K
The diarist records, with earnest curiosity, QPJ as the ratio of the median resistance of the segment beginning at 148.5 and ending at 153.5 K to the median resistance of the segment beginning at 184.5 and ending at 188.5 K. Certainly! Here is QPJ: 0.851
